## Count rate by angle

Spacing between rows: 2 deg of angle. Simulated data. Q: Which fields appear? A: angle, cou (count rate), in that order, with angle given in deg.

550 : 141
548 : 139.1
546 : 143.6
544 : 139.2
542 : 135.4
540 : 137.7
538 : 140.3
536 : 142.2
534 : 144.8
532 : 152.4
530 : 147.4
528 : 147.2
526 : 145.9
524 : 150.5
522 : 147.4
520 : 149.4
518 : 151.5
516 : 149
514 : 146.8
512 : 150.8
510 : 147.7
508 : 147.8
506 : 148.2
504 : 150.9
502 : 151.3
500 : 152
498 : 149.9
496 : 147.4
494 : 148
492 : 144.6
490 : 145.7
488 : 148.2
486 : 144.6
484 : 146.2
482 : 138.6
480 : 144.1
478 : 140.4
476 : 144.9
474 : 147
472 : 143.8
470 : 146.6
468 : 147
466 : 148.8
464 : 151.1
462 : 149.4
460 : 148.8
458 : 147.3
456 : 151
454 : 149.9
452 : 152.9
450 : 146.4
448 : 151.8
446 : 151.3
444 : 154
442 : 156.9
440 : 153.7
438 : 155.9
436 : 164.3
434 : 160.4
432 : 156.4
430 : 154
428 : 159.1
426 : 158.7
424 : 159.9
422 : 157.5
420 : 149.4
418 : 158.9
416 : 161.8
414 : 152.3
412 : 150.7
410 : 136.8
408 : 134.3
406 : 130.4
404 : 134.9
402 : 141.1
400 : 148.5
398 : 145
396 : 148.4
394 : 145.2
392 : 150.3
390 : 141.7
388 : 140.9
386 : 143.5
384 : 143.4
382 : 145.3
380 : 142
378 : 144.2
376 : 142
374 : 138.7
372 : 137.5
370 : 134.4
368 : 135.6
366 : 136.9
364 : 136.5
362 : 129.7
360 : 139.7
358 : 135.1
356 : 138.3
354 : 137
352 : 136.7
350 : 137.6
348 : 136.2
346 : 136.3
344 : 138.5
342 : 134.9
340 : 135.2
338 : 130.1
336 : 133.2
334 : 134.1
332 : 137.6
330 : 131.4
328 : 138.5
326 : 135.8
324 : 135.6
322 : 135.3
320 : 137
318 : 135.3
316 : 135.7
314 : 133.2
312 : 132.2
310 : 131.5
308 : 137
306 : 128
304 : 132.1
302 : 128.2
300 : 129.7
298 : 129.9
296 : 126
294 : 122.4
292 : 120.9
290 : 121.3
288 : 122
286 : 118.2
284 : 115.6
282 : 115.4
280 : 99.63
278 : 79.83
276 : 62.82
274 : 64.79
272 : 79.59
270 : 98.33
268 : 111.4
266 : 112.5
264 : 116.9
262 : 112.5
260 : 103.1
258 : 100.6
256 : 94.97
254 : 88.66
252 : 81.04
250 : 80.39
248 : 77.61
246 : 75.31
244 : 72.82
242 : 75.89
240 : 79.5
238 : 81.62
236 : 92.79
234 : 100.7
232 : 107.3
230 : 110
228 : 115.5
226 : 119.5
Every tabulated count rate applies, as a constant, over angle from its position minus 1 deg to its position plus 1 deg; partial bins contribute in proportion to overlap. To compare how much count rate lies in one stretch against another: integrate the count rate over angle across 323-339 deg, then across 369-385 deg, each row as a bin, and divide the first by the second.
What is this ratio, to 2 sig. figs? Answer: 0.95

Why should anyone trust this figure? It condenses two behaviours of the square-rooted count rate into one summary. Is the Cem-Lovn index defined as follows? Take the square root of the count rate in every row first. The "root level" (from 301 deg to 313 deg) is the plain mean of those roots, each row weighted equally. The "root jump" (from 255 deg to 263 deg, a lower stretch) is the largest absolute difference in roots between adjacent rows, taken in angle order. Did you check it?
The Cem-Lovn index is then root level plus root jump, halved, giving 5.96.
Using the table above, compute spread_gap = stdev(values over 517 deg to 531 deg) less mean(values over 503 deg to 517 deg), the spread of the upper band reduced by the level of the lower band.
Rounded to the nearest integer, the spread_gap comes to -147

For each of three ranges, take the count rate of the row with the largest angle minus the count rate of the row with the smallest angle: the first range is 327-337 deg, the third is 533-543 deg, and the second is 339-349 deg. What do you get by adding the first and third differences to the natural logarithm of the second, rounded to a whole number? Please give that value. -15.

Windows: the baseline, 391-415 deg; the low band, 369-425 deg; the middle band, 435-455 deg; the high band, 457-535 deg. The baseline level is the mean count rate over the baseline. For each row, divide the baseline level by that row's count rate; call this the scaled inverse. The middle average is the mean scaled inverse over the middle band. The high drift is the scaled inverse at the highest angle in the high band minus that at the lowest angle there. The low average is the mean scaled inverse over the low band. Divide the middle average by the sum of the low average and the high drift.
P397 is 0.93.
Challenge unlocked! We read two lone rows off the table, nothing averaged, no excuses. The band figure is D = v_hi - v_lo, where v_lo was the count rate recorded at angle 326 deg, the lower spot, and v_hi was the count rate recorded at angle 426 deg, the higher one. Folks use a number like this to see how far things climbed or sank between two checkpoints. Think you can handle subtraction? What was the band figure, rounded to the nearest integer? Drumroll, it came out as 23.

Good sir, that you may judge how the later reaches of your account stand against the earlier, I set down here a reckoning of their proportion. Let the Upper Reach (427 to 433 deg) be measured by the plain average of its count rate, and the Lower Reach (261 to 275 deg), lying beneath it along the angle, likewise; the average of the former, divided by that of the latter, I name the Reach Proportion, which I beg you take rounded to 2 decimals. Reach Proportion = 1.57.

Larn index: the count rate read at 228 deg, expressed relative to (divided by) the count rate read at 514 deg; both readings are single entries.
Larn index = 0.79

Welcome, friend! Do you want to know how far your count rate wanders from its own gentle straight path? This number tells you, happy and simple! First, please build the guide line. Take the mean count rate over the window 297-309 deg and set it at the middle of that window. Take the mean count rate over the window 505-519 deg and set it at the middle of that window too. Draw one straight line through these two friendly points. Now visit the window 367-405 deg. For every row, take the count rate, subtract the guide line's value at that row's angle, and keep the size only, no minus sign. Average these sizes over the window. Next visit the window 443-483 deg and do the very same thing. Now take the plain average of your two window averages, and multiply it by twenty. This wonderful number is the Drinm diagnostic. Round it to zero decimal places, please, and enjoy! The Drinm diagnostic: 100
